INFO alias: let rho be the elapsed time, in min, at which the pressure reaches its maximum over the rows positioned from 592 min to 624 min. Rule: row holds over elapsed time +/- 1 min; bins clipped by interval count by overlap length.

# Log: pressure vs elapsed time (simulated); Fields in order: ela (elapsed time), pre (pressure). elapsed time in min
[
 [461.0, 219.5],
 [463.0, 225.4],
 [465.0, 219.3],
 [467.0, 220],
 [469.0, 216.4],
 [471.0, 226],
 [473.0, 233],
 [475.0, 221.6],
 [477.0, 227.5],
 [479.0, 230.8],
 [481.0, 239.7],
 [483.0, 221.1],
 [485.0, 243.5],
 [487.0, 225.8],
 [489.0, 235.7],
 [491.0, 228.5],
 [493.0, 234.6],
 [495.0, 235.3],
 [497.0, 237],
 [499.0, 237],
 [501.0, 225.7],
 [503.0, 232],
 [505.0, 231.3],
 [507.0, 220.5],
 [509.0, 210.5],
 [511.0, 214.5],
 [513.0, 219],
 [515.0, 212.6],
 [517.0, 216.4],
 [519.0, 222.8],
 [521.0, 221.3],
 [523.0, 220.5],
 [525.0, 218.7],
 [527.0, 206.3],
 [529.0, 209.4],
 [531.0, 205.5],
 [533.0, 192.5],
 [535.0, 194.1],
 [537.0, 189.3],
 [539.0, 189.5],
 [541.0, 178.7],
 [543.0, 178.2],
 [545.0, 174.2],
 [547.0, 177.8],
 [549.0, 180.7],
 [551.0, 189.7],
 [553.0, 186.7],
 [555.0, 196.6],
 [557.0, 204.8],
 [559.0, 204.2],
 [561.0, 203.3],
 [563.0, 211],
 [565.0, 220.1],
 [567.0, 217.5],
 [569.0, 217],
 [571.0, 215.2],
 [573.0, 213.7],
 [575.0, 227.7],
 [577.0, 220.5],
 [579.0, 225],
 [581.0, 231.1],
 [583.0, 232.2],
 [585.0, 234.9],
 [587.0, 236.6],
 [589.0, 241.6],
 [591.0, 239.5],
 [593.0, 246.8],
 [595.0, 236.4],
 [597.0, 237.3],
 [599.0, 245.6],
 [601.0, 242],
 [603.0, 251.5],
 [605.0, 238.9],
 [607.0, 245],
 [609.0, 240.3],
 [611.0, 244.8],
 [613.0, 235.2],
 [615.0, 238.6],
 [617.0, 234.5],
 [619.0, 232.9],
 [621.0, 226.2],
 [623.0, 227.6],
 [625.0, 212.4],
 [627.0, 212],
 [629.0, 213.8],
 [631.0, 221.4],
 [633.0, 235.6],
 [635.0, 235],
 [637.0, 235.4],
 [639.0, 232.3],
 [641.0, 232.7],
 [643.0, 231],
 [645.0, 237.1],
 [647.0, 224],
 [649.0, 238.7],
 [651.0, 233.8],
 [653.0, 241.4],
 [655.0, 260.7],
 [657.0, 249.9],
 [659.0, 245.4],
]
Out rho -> 603.0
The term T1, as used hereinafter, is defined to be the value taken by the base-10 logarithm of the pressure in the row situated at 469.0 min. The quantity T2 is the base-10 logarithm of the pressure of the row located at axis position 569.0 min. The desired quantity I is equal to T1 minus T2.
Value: -0.001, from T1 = 2.34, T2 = 2.34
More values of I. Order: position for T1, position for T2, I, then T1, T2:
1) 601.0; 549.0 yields 0.127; 2.38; 2.26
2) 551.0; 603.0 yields -0.122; 2.28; 2.40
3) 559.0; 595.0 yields -0.064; 2.31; 2.37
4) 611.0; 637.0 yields 0.017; 2.39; 2.37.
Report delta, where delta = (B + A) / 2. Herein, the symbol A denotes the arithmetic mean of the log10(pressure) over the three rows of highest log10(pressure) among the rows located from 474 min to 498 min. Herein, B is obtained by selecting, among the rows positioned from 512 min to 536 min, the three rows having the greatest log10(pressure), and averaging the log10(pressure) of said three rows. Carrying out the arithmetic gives 2.36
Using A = 2.380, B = 2.35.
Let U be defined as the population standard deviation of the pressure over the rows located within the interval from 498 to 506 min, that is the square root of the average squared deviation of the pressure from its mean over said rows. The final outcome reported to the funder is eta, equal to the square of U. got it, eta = 16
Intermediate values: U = 4.0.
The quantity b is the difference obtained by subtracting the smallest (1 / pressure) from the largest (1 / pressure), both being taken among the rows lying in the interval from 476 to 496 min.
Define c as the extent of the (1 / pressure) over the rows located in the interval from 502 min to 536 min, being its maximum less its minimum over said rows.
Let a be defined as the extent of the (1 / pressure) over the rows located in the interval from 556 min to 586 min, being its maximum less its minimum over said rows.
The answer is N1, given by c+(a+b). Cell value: 0.0020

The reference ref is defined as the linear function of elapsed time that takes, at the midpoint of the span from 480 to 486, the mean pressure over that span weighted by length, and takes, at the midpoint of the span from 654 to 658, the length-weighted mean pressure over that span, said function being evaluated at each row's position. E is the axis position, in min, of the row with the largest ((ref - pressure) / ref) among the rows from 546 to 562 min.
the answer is 547.0 min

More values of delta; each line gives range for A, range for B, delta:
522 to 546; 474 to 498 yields 2.36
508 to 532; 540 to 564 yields 2.33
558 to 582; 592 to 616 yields 2.38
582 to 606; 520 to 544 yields 2.37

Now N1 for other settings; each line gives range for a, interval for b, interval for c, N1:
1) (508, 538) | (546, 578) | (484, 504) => 0.0024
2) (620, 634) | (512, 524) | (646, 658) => 0.0013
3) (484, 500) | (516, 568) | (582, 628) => 0.0023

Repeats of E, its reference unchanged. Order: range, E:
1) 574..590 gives 577.0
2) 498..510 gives 509.0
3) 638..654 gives 647.0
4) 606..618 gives 617.0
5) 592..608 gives 595.0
